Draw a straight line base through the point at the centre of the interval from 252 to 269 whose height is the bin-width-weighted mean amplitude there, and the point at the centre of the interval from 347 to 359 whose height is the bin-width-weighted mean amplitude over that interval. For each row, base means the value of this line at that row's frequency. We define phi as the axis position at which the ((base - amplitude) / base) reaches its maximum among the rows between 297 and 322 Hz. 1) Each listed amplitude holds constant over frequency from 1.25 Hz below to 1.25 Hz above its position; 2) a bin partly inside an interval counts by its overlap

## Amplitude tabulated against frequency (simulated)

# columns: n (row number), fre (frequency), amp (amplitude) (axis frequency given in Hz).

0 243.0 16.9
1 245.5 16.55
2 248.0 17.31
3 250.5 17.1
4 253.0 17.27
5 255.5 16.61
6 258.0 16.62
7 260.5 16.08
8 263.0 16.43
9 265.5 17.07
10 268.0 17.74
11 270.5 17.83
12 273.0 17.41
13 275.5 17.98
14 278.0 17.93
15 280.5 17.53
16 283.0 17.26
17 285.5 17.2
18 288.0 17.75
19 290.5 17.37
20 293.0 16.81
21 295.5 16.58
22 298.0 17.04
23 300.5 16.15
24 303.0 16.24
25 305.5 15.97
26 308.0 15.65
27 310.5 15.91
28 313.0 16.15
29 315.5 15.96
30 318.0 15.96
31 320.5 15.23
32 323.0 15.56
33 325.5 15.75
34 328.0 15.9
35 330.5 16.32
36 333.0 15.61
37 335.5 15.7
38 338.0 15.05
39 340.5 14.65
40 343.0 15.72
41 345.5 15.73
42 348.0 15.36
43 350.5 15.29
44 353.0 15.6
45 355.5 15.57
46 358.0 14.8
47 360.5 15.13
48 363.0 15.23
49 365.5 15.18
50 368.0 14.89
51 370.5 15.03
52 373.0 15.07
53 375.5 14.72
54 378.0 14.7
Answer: 320.5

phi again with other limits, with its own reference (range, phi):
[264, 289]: 265.5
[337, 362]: 340.5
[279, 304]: 300.5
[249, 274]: 260.5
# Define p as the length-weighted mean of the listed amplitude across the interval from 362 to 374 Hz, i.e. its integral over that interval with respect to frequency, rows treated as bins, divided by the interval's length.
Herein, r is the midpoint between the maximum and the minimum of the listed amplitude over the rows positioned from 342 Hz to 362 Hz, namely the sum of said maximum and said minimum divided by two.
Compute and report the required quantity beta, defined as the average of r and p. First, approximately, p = 15.1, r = 15.3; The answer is 15.2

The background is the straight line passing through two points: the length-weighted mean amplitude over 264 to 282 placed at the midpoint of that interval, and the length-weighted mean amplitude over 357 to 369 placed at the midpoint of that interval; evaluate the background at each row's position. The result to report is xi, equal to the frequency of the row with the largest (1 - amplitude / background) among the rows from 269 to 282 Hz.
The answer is 273.0 Hz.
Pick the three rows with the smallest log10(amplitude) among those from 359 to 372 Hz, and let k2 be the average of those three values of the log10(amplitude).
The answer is 1.18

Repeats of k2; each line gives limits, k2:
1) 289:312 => 1.20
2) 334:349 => 1.18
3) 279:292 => 1.24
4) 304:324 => 1.19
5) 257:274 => 1.21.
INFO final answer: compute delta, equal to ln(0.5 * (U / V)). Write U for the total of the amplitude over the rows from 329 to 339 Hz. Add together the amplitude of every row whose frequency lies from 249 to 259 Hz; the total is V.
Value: -0.77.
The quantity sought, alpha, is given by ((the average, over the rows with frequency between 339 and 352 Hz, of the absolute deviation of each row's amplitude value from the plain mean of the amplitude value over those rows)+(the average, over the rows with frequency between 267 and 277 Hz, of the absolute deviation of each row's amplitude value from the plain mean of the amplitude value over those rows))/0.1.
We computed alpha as 4.7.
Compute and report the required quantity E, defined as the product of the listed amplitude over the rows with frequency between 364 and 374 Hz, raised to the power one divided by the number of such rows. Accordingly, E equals 15.0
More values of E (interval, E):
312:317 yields 16.1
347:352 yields 15.3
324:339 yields 15.7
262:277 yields 17.4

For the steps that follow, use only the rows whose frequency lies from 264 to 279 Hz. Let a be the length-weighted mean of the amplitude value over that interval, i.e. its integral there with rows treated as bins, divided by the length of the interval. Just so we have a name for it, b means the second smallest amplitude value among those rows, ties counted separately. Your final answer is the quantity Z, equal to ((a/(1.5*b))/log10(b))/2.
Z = 0.272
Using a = 17.6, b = 17.41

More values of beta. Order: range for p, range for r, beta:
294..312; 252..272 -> 16.6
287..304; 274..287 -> 17.2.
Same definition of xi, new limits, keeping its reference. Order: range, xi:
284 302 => 300.5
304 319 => 308.0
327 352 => 340.5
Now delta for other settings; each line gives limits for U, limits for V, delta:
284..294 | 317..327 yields -0.59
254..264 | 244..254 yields -0.73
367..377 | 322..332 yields -0.76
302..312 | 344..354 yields -0.66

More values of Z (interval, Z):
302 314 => 0.279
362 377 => 0.287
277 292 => 0.273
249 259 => 0.278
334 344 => 0.287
